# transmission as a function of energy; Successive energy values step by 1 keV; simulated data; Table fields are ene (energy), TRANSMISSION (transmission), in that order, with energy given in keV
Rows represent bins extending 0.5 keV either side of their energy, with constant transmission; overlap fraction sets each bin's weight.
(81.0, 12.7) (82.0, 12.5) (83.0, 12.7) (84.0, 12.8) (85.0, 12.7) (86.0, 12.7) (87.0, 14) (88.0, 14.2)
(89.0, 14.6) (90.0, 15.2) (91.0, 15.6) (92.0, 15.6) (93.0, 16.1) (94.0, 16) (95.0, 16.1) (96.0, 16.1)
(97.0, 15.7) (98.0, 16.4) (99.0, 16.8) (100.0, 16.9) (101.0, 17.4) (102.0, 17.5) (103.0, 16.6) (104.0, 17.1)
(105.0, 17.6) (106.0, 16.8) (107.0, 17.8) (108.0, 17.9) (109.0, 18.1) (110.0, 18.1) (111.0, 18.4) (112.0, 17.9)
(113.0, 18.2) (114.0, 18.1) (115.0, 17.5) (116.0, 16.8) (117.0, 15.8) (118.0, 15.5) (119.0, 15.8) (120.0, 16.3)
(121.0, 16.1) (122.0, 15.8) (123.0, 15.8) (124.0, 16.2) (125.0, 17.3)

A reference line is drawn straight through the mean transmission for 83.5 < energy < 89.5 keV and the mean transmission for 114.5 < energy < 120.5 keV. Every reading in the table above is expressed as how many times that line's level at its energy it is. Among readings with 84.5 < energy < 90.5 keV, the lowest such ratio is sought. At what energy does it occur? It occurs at 86.0 keV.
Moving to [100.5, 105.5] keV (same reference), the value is 103.0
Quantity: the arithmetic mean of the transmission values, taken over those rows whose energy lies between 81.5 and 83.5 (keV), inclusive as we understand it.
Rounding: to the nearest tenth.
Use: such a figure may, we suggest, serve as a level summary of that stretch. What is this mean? 12.6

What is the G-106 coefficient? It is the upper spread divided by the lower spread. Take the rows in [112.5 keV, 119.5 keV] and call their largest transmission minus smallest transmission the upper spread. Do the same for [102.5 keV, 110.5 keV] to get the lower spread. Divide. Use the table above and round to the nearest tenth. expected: 1.8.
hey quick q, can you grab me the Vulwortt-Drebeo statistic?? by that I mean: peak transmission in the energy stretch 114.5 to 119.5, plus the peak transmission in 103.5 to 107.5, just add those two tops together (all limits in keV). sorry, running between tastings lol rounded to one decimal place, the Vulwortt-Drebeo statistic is 35.3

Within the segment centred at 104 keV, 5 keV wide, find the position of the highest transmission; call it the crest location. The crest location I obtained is 105.0 keV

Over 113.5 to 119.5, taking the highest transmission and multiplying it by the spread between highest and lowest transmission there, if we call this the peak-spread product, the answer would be 47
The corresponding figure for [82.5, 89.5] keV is 28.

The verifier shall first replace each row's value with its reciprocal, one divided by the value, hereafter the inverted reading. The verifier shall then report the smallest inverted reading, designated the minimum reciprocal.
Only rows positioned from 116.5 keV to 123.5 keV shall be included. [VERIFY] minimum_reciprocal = 0.061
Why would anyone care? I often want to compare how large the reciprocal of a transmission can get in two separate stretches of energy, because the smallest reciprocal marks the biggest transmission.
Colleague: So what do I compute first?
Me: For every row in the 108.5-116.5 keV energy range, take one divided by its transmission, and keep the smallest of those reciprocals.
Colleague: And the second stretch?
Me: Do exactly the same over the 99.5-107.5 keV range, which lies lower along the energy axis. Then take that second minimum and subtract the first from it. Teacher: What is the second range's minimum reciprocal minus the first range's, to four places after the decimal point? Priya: 0.0018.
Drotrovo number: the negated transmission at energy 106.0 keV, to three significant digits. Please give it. -16.8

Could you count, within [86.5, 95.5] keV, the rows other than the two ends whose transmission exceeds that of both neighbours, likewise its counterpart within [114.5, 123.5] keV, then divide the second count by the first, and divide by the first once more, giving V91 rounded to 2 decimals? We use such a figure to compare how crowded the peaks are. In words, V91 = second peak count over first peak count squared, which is 1.00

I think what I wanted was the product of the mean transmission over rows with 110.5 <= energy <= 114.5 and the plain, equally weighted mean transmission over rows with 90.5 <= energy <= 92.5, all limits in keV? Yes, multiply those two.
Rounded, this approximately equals 283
